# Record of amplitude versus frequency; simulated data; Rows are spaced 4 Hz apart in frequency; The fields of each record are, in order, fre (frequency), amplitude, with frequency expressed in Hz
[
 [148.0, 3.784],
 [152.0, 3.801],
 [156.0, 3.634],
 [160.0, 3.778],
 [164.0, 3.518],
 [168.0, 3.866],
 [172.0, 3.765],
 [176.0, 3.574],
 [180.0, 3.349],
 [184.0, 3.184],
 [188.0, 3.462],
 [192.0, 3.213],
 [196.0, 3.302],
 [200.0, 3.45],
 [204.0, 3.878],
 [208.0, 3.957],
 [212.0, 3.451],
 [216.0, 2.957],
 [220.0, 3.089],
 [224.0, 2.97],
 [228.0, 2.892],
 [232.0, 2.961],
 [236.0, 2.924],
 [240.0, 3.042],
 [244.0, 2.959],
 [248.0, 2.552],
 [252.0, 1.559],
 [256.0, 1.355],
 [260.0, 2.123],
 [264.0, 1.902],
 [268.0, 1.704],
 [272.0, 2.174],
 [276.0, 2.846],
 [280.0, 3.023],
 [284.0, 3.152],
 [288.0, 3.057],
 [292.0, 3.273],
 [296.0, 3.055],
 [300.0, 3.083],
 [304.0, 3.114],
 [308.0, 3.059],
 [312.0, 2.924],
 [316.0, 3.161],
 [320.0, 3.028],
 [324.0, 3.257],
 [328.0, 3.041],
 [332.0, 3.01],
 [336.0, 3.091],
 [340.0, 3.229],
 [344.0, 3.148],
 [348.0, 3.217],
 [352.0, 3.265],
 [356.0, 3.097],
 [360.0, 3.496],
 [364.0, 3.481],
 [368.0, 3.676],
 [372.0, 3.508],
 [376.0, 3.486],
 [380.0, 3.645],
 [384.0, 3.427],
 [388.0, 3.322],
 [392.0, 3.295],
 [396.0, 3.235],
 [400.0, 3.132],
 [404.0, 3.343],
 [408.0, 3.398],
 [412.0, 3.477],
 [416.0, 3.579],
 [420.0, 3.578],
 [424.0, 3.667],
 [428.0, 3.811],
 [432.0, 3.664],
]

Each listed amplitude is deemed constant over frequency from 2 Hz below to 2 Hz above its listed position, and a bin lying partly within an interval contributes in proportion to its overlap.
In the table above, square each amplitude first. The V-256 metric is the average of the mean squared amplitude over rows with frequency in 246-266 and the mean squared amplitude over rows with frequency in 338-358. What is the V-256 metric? 7.0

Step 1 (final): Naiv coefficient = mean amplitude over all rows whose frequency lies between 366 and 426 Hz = 3.45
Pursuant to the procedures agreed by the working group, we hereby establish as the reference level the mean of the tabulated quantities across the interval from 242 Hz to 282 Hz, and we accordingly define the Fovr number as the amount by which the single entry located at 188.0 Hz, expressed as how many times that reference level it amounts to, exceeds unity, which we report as 0.56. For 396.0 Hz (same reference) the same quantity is 0.46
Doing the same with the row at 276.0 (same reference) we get 0.28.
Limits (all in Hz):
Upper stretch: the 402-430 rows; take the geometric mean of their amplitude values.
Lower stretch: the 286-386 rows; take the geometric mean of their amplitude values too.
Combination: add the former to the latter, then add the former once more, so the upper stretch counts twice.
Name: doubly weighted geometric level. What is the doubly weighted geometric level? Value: 10.3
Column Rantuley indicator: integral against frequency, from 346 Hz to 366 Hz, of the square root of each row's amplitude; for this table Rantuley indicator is 36.4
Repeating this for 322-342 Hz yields 35.4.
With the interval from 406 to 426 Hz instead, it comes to 37.6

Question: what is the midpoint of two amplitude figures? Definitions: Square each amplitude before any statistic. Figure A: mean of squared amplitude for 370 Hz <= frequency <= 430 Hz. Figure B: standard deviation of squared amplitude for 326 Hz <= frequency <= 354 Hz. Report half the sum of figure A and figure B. 6.3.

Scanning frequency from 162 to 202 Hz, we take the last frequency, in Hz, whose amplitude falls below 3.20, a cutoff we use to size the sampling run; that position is 184.0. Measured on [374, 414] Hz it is 400.0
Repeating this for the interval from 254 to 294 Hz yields 288.0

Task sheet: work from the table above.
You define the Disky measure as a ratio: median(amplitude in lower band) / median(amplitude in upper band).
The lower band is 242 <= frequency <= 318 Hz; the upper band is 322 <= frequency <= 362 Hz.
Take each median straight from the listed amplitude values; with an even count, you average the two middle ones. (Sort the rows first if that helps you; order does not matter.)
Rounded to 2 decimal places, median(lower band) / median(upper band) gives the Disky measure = 0.93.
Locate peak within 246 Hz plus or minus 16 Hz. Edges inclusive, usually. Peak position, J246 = 240.0 Hz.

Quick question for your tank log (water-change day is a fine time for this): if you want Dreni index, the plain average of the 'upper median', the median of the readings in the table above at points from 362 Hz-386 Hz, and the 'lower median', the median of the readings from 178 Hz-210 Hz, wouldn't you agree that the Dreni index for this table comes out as 3.45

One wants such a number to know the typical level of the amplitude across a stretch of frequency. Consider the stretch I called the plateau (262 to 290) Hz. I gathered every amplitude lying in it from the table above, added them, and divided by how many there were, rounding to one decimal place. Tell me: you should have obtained 2.6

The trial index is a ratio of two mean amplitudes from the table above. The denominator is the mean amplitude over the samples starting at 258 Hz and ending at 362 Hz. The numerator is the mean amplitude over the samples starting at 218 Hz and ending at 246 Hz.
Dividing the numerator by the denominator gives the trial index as 1.01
